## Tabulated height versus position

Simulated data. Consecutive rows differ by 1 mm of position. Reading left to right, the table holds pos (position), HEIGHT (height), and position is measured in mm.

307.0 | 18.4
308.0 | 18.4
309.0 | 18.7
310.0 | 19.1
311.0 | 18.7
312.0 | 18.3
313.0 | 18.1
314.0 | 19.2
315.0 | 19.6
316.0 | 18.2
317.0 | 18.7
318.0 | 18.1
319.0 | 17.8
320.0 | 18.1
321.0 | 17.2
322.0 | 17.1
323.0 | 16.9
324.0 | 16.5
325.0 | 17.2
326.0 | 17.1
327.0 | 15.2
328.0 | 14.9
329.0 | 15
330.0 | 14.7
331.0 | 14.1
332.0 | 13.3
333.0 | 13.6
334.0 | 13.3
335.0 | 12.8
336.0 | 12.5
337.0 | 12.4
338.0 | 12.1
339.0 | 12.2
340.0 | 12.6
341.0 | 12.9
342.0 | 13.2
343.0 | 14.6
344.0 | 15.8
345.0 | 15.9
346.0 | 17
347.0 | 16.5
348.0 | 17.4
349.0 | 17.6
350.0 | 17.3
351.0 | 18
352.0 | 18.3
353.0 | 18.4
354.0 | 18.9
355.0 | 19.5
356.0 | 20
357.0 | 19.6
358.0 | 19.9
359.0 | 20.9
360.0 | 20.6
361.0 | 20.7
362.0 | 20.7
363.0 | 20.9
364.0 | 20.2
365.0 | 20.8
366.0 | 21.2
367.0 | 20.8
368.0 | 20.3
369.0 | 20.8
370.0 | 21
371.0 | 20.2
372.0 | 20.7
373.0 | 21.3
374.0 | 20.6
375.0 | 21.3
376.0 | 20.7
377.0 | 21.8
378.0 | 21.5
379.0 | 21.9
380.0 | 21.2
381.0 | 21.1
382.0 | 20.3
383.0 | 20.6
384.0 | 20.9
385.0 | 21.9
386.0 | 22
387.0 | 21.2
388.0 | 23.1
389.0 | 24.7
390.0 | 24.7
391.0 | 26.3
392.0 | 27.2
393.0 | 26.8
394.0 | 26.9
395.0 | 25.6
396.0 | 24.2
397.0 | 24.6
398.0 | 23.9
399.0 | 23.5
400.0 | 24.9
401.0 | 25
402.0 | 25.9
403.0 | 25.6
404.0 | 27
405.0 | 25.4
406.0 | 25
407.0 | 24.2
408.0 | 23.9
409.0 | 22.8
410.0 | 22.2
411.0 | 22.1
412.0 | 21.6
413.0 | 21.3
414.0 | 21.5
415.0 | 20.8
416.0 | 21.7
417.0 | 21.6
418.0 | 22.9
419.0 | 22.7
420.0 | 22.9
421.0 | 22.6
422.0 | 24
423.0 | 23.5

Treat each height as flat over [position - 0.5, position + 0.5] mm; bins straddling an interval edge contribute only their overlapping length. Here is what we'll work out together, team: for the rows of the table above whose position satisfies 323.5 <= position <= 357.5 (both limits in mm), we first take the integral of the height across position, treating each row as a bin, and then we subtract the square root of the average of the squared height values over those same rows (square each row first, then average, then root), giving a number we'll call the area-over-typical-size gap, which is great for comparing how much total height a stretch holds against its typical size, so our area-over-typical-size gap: 515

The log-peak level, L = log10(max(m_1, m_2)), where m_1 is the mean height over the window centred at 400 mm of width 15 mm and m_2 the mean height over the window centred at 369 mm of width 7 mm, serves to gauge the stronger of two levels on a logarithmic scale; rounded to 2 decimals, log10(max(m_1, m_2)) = 1.40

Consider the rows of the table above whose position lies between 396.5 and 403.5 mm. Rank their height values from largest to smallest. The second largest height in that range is 25.6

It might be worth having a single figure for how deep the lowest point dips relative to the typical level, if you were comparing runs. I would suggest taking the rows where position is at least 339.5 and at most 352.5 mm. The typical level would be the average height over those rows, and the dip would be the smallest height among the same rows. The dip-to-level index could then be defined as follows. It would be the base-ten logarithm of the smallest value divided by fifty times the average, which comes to -1.80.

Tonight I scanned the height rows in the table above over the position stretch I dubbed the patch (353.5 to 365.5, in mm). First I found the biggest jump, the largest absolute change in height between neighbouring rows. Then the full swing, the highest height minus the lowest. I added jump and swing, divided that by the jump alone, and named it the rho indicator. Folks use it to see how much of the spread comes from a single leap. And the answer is 3.0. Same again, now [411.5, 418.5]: 2.6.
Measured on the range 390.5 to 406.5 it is 3.3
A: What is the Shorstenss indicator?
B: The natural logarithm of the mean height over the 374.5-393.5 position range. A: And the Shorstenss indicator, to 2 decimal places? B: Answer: 3.12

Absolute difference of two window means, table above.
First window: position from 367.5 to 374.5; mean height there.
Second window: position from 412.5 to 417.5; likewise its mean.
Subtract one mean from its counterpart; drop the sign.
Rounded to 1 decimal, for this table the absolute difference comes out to 0.7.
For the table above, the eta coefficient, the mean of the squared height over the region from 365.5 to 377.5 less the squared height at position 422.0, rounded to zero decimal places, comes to -139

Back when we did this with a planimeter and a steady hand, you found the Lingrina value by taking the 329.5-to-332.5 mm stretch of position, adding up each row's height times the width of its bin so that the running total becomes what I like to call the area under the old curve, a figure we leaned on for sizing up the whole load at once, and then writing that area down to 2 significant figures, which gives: 42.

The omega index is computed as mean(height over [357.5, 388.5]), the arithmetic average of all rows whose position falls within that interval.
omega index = 21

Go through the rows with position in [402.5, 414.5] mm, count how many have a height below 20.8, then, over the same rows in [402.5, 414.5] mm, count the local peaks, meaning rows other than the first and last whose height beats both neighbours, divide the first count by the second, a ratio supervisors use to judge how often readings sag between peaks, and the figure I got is 0.0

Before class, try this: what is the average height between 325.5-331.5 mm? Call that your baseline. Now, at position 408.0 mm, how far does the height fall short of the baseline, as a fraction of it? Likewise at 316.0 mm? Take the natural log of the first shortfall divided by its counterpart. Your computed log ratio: 1.1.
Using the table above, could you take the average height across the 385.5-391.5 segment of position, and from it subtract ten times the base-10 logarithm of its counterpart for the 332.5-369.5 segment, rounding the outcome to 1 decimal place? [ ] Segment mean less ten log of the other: 11.3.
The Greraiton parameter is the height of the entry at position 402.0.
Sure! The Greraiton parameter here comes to 25.9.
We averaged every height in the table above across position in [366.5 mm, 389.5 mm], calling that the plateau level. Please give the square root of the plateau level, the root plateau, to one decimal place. 4.6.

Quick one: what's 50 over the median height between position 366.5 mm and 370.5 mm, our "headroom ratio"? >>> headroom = 2.4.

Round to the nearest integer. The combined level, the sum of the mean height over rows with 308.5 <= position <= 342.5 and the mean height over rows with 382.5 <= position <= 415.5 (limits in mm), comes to 40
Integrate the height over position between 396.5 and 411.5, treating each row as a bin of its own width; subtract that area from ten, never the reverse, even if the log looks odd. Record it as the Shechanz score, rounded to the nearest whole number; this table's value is -356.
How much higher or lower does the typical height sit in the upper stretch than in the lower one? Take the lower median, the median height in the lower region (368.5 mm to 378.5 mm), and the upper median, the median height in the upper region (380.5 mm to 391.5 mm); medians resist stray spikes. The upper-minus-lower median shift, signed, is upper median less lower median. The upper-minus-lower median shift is 1.0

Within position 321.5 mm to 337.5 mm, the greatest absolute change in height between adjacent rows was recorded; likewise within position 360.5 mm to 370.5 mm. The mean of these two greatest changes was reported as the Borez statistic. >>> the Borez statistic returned 1.3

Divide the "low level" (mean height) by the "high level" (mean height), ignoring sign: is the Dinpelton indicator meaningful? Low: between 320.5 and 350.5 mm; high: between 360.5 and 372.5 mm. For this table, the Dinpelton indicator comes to 0.72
